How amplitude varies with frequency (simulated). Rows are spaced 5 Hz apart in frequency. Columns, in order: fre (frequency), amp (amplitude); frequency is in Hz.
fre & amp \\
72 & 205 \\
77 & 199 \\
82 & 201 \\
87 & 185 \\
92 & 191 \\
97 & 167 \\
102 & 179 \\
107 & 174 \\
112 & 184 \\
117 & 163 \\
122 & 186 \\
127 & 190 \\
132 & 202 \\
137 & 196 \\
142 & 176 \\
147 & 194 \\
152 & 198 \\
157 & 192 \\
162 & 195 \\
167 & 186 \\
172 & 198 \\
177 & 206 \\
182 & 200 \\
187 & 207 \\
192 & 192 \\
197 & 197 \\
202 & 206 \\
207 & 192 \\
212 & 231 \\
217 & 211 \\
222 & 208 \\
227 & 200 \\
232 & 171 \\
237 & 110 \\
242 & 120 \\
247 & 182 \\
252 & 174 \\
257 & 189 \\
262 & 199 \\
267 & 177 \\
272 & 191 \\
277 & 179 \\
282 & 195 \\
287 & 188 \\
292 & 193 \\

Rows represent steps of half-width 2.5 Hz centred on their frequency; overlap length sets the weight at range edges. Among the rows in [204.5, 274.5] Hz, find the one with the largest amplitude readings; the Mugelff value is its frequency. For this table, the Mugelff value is 212 Hz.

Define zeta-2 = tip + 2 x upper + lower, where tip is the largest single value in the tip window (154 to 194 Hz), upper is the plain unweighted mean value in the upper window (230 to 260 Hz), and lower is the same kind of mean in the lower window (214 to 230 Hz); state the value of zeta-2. 729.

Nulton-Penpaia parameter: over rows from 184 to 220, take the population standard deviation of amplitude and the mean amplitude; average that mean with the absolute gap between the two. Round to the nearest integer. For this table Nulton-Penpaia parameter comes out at 199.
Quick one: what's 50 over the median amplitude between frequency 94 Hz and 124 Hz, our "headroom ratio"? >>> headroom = 0.283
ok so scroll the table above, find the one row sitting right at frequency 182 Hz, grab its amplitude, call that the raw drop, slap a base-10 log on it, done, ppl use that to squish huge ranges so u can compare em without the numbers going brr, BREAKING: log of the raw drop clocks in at 2.30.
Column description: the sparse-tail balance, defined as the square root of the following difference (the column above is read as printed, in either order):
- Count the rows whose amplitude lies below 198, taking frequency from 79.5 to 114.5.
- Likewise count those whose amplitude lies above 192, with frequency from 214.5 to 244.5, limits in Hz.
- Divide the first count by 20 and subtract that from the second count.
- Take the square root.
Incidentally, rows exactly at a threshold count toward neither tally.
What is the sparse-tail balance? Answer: 1.64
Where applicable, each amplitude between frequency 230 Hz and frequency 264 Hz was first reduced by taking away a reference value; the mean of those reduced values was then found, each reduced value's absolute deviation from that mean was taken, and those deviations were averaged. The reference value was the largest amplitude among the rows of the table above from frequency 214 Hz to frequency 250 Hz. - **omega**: 27.8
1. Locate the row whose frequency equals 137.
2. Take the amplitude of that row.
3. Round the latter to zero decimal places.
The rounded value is 196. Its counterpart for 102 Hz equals 179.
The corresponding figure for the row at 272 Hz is 191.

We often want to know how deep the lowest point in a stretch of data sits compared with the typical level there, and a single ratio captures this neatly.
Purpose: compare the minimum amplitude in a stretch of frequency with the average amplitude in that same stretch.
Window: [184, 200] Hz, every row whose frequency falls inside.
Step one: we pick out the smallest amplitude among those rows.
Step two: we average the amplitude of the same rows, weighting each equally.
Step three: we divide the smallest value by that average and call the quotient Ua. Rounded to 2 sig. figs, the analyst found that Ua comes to 0.97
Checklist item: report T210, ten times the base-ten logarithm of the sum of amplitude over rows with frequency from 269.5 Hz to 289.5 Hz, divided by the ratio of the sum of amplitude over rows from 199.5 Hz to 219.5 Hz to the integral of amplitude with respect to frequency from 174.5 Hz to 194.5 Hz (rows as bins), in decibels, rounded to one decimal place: 35.6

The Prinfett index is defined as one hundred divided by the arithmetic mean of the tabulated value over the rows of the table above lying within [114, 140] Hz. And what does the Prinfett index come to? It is 0.534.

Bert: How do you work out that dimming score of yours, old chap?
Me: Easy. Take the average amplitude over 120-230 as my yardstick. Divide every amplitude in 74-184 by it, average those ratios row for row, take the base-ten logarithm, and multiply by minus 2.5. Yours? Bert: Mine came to 0.051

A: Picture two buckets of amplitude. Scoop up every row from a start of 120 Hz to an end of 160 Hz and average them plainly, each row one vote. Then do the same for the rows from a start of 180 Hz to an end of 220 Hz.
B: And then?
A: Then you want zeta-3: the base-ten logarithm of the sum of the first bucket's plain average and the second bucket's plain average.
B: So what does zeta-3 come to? 2.598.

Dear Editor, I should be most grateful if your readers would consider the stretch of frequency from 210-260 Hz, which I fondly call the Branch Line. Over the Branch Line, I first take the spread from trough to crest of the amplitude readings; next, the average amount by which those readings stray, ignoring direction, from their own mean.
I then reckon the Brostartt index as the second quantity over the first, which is 0.24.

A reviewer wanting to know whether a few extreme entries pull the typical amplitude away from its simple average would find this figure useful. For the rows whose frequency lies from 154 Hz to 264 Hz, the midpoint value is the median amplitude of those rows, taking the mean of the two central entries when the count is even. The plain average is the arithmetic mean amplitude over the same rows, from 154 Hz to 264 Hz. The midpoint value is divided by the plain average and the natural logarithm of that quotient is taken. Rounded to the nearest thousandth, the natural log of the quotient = 0.034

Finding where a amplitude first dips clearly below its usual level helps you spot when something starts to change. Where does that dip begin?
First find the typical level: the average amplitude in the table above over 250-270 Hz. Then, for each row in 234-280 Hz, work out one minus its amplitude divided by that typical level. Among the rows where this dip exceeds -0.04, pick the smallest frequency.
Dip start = 237 Hz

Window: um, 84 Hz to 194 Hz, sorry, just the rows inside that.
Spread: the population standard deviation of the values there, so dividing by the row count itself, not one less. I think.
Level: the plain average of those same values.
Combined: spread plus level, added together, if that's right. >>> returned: 201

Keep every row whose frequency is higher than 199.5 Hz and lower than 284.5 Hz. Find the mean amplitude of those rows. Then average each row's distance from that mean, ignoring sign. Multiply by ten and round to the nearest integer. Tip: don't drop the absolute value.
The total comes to 209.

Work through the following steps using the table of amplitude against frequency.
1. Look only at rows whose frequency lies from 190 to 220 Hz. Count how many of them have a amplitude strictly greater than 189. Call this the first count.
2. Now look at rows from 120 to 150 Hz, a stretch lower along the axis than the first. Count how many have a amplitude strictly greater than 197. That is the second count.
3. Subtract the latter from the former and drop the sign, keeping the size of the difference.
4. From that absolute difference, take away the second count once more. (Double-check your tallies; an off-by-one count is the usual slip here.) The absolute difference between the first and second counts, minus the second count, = 4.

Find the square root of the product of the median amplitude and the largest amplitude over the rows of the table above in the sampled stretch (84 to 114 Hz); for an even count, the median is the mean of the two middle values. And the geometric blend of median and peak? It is 186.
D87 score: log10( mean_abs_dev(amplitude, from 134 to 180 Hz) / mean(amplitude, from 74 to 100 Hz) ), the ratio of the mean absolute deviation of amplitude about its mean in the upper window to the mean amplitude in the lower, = -1.51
